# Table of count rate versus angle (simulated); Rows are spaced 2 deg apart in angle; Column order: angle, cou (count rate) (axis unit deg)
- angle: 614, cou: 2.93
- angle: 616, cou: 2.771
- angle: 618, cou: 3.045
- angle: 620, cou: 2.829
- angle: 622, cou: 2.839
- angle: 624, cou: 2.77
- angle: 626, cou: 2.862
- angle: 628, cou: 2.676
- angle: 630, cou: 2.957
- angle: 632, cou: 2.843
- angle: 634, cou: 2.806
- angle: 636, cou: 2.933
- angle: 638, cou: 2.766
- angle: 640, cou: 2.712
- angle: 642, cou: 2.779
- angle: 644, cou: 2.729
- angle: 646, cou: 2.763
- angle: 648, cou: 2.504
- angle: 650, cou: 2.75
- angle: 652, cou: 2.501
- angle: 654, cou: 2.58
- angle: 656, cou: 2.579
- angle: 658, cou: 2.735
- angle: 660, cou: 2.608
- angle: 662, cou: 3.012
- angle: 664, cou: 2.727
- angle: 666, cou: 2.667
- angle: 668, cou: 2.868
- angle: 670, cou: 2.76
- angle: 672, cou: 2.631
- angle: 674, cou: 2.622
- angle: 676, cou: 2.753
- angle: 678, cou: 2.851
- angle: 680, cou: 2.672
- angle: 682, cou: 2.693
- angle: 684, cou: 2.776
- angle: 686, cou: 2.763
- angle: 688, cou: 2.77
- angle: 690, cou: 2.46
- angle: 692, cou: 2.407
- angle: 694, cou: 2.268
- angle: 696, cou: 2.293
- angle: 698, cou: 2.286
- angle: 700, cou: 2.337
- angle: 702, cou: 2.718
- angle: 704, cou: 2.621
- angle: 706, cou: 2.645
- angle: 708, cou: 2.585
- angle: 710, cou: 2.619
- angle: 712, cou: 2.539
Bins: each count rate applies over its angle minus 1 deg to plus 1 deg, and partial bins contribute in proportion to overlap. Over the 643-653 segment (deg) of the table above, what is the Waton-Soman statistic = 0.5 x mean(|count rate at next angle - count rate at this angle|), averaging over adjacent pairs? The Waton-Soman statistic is 0.10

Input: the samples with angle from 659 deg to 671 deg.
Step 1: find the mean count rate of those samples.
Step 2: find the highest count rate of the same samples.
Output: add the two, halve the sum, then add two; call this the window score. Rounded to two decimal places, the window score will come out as 4.89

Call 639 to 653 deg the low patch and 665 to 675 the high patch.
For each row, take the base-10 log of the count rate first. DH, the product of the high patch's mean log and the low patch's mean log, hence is 0.185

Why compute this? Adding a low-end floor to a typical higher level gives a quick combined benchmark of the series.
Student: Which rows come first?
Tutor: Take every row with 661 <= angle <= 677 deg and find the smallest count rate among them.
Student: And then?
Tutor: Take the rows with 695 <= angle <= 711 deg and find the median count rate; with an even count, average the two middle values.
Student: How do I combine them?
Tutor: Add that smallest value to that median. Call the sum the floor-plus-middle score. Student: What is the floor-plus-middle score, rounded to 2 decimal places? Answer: 5.22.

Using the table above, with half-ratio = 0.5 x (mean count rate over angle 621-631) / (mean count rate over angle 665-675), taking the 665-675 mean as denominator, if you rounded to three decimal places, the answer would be 0.521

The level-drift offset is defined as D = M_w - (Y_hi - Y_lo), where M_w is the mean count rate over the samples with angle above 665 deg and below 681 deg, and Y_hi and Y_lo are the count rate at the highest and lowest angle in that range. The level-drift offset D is 2.72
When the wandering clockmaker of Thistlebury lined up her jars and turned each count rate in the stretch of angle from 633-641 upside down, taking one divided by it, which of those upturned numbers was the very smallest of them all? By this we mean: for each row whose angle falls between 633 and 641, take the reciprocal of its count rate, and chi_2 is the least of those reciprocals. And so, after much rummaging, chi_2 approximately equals 0.341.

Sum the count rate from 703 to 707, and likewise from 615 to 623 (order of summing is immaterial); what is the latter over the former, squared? 5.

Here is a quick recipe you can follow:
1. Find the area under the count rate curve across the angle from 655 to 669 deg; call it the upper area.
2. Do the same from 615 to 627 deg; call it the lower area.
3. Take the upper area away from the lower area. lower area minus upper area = -4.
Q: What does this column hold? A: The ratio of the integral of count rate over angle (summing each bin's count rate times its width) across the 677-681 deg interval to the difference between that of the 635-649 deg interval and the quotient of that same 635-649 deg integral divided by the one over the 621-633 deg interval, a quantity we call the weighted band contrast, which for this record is 0.30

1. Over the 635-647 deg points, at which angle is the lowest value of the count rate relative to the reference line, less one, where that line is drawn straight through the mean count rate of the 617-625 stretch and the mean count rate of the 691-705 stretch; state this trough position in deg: 640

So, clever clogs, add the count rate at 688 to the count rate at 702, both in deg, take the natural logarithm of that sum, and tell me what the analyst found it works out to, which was 1.70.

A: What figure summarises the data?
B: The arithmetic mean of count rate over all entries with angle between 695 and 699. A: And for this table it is 2.29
